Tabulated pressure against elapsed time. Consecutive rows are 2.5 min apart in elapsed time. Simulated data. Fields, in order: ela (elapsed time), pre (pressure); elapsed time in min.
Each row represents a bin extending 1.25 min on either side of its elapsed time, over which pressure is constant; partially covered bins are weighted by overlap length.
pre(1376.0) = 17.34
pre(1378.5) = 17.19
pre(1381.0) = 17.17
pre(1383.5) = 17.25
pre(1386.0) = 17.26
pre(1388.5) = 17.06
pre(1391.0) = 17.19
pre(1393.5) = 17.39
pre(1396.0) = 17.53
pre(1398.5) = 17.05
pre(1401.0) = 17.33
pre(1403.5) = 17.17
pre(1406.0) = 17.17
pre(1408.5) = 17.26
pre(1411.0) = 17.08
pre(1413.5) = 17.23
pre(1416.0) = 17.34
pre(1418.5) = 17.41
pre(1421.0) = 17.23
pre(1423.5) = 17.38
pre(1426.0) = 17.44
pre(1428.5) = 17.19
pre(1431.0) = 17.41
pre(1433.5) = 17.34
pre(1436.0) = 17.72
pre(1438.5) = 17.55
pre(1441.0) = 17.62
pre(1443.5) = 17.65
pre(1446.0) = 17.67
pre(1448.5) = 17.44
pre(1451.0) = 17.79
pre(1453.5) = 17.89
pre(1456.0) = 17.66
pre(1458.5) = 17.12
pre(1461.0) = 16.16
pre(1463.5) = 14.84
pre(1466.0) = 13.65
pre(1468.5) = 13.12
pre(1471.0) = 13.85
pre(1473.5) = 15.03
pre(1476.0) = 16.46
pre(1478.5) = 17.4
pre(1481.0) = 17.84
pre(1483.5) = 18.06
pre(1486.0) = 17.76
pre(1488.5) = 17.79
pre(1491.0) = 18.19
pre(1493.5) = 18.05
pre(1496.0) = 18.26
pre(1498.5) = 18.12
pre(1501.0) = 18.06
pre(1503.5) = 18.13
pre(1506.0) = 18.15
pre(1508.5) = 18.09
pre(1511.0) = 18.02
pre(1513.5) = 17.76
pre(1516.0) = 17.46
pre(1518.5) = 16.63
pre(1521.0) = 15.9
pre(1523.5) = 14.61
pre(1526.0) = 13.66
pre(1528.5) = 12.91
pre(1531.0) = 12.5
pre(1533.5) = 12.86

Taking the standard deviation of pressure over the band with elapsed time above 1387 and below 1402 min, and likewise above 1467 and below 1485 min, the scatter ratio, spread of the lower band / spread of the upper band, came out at 0.1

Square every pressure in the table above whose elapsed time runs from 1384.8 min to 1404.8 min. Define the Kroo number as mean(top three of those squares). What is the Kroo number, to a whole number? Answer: 303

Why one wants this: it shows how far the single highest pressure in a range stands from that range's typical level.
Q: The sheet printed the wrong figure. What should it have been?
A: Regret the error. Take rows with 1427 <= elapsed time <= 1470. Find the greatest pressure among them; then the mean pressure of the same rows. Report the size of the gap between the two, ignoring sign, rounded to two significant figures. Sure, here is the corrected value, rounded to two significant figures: 1.1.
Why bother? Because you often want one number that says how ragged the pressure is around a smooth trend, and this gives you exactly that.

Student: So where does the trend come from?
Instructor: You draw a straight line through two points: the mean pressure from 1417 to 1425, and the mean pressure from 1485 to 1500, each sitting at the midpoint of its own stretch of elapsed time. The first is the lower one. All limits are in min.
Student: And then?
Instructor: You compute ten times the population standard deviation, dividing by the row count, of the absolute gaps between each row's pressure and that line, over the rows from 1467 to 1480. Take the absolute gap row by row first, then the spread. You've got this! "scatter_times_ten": 15.5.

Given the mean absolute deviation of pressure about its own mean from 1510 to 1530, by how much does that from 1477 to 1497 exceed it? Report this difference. -1.4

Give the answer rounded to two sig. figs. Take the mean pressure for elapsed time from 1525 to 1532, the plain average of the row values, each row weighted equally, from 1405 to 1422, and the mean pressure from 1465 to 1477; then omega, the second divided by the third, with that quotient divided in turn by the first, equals 0.092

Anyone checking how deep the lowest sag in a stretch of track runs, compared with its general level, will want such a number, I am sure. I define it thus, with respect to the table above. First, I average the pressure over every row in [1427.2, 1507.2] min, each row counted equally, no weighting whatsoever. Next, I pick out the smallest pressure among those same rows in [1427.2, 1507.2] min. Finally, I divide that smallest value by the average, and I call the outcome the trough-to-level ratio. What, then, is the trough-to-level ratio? 0.768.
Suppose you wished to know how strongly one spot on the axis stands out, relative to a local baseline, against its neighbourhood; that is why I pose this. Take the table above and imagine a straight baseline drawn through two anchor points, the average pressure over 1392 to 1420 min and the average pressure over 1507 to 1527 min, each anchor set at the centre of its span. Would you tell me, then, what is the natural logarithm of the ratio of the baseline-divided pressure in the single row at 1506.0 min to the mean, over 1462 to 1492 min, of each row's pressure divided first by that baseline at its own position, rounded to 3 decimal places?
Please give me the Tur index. 0.127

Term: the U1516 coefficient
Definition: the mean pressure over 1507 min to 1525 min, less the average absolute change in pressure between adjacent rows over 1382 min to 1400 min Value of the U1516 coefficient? 16.7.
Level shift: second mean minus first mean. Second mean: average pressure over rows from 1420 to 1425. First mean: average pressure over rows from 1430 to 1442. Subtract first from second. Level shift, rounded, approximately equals -0.2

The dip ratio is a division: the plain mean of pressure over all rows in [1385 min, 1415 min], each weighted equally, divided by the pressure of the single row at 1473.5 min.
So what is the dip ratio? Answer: 1.15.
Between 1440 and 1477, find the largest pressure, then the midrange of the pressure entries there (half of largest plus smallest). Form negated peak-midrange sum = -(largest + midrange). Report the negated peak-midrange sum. -33.4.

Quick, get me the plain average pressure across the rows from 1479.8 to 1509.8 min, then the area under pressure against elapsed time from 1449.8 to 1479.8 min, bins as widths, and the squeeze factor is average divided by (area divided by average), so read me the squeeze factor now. 0.68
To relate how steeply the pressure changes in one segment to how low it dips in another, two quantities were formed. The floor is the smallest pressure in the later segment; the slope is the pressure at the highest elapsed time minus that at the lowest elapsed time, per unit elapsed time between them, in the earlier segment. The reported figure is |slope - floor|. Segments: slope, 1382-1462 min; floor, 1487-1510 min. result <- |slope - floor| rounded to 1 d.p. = 17.8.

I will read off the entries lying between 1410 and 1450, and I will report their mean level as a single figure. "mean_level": 17.4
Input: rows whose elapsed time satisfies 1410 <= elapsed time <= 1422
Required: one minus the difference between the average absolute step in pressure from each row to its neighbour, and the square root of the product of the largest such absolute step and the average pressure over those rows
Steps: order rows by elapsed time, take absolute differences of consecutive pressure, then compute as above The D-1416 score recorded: 2.6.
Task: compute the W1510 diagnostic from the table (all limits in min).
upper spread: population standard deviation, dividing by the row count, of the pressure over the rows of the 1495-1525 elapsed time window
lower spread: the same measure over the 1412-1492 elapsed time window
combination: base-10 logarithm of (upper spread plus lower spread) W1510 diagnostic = 0.38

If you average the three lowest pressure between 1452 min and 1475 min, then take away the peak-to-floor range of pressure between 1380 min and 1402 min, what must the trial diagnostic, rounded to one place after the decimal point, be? 13.1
